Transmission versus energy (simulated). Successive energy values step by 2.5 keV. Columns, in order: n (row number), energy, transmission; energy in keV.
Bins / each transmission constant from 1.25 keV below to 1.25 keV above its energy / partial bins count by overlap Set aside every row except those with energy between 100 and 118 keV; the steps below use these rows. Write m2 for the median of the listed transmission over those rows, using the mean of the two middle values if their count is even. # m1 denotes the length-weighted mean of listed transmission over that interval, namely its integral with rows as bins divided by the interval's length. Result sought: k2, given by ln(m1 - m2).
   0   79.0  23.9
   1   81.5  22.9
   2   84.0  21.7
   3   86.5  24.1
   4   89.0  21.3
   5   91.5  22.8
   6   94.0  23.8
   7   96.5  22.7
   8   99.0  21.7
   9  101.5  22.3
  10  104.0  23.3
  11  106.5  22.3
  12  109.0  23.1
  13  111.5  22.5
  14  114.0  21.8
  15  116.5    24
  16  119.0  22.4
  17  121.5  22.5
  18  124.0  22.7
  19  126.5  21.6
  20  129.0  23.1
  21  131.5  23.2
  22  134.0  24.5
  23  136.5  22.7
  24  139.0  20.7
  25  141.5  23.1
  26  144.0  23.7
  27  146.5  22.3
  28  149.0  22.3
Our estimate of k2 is -1.4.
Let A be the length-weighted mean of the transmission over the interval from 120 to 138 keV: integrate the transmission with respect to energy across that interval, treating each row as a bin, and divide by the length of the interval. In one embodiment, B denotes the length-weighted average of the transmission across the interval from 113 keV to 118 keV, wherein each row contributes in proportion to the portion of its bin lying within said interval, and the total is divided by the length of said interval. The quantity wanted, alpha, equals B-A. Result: 0.1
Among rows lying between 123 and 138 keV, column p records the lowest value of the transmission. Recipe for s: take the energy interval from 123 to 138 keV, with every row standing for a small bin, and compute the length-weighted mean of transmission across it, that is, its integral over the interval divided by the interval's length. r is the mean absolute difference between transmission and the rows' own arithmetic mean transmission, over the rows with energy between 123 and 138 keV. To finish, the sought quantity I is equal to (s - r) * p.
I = 481.7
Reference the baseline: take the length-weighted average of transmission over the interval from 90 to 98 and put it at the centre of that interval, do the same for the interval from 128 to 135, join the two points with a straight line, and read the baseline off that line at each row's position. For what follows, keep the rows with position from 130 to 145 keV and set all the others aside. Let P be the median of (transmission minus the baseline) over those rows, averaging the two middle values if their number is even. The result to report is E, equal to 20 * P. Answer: -10.3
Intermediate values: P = -0.51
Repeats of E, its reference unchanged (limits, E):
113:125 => -18.6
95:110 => -11.6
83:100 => -6.8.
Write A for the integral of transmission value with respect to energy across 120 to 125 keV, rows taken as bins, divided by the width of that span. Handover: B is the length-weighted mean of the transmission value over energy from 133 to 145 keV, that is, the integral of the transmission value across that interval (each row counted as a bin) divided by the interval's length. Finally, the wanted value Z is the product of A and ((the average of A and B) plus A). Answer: 1024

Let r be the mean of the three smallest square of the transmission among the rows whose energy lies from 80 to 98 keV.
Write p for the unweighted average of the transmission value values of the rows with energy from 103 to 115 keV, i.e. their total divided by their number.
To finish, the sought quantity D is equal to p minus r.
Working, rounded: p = 22.6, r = 480.0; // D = -457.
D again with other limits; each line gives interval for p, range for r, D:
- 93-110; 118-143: -443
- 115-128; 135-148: -458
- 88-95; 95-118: -459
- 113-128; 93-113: -466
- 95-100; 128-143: -470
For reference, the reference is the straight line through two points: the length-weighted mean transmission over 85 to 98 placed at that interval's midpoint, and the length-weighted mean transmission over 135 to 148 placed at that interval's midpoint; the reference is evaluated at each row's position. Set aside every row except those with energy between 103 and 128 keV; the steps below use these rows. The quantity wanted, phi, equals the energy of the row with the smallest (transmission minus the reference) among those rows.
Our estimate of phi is 126.5 keV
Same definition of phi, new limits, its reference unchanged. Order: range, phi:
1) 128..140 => 139.0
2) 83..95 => 89.0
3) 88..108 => 89.0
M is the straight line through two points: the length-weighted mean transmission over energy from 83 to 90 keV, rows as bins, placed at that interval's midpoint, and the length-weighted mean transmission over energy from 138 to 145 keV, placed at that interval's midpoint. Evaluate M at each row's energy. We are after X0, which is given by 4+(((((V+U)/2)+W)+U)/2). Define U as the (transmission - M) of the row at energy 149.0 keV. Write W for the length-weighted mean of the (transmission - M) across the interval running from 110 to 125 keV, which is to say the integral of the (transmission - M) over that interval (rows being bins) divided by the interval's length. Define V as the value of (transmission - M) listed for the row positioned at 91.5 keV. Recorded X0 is 4.0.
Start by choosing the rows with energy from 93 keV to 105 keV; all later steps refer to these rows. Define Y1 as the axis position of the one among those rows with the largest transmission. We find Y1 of 94.0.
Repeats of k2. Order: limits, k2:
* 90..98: -1.6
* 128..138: -1.8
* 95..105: -4.4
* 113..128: -2.6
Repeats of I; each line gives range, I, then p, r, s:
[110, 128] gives 475.9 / 21.6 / 0.49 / 22.5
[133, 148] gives 452.6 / 20.7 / 0.93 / 22.8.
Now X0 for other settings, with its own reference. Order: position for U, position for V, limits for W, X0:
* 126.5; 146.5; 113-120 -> 3.4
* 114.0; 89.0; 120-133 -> 3.3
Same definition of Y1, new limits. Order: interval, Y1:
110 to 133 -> 116.5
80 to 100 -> 86.5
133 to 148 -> 134.0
